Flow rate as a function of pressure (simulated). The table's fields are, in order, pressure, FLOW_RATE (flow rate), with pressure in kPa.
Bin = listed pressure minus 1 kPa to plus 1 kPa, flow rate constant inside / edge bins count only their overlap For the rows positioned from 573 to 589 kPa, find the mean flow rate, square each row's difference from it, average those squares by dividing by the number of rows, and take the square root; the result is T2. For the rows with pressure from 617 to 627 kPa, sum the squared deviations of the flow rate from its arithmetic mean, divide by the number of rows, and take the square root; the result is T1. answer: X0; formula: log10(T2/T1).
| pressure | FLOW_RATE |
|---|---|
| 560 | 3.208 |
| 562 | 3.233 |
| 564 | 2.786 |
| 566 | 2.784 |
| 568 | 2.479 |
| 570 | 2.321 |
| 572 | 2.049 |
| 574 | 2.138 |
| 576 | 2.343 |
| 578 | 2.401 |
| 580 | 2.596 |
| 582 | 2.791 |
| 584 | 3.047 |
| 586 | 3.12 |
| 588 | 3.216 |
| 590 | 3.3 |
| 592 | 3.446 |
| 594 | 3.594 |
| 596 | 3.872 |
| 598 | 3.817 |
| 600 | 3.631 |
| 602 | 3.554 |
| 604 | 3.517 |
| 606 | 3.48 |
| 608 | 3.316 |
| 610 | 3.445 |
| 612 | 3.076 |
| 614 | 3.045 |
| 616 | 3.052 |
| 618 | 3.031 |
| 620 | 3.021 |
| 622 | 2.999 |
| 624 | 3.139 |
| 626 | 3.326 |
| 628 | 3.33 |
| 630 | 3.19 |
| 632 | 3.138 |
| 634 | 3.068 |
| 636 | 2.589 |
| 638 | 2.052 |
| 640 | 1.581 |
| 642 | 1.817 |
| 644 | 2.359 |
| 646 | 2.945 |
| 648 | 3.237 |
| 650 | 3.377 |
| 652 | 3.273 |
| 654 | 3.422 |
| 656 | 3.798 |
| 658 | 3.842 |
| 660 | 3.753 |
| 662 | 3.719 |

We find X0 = 0.5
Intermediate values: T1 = 0.12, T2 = 0.37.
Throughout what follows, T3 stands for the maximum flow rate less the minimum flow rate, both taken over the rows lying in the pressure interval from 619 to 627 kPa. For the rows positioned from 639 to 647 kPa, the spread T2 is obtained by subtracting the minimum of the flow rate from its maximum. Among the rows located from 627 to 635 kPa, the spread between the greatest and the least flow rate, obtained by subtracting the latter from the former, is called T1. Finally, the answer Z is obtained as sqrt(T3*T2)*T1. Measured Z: 0.17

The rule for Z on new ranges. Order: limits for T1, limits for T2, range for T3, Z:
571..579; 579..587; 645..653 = 0.17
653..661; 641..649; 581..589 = 0.33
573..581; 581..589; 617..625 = 0.11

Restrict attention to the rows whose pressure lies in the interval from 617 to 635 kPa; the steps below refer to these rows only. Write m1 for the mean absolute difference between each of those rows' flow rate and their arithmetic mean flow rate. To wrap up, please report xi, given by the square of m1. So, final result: 0.01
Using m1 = 0.10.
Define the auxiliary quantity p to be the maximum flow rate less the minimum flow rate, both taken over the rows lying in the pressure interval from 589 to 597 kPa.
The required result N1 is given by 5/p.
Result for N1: 9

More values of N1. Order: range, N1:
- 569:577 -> 17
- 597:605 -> 17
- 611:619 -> 111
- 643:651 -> 5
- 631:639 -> 5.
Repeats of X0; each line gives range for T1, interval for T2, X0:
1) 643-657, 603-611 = -0.7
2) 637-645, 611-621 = -1.2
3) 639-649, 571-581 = -0.5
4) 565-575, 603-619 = -0.1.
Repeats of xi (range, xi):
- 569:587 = 0.10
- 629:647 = 0.26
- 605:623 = 0.03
